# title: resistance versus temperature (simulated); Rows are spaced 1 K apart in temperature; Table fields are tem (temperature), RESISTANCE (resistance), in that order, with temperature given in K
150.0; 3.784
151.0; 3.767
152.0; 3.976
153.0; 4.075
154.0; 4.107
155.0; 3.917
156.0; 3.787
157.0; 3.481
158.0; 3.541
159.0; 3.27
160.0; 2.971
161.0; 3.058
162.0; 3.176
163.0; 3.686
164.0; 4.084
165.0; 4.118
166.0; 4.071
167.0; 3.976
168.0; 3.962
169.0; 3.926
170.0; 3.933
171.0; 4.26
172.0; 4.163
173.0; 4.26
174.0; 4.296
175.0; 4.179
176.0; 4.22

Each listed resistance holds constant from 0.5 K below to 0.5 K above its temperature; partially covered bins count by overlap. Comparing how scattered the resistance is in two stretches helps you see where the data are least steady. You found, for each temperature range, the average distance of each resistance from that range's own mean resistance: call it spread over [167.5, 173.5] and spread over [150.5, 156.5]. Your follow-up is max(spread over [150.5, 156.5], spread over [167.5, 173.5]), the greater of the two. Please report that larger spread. 0.14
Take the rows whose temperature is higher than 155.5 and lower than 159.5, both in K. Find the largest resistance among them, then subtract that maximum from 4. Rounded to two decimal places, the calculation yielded 0.21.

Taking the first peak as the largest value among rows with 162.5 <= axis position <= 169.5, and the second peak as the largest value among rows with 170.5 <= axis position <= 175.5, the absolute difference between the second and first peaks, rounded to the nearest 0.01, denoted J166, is 0.18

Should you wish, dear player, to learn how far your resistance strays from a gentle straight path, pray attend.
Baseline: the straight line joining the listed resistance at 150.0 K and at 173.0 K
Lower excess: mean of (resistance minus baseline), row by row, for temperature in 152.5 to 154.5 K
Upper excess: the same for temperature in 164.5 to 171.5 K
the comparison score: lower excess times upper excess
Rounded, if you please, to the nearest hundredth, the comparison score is -0.03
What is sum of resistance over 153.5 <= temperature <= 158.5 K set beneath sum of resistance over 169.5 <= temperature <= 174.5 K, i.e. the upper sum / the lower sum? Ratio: 1.11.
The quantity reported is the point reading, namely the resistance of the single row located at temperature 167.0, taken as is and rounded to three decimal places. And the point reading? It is 3.976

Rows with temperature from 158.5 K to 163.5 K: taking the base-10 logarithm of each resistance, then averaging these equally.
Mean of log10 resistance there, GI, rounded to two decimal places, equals 0.51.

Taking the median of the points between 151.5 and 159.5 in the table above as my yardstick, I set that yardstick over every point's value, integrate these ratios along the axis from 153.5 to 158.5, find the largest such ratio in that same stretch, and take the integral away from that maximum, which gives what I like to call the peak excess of -4.03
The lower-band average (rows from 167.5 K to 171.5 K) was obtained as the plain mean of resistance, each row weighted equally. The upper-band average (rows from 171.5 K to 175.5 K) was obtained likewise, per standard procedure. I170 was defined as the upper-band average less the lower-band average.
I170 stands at 0.20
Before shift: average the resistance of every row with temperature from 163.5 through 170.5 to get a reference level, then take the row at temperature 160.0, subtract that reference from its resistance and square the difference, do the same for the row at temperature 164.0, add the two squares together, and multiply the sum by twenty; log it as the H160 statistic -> 22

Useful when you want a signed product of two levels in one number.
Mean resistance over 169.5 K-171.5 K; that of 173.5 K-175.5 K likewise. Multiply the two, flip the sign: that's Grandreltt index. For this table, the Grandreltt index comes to -17.4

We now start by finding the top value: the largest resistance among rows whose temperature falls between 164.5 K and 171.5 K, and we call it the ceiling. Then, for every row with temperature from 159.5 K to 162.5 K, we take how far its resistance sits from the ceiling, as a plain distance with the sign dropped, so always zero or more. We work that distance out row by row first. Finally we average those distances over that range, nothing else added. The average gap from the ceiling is 1.19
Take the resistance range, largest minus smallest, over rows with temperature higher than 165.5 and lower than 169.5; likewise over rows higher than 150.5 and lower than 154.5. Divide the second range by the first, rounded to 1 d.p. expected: 2.3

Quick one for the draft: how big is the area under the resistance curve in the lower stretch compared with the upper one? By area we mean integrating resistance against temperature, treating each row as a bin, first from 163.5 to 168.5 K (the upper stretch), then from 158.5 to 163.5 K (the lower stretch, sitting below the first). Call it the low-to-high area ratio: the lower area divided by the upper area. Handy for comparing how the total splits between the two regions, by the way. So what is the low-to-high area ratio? 0.80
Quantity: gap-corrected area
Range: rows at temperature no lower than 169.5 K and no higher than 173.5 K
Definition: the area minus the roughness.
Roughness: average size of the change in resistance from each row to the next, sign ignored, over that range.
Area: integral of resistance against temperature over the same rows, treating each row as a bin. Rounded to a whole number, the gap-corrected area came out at 16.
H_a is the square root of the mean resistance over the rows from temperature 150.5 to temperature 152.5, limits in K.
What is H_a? 1.97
